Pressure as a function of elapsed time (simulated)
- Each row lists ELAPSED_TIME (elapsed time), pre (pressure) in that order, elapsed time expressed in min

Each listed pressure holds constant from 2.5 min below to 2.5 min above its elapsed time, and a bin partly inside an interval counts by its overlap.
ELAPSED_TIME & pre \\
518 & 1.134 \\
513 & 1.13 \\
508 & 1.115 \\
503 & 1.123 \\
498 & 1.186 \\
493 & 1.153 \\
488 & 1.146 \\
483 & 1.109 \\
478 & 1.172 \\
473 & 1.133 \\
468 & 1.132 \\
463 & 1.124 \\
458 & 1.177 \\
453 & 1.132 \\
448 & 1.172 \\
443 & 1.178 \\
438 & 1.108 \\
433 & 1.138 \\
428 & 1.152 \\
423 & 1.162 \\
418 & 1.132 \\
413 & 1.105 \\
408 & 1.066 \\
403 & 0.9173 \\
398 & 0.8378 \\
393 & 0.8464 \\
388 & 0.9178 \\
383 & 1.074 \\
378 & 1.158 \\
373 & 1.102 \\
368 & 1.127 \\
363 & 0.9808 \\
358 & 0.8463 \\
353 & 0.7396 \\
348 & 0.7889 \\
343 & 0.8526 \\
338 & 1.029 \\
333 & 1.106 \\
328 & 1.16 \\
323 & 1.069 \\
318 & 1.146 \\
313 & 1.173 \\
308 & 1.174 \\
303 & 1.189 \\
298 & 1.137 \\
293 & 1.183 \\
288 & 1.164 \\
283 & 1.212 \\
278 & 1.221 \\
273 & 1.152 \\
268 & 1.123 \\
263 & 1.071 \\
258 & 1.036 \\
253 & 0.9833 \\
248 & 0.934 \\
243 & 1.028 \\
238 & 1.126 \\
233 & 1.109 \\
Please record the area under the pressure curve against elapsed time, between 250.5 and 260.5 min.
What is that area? 10.1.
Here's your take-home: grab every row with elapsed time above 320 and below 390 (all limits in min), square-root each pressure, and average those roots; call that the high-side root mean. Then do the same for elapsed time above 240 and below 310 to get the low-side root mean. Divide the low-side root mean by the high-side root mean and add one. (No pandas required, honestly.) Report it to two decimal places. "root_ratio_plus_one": 2.06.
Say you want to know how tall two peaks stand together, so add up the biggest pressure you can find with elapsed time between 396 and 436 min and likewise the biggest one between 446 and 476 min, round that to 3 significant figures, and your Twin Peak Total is 2.34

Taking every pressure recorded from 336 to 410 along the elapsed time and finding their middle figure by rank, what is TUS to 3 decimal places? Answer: 0.918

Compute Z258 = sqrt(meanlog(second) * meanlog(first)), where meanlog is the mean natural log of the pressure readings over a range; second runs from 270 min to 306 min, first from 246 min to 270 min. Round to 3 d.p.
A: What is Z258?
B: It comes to 0.067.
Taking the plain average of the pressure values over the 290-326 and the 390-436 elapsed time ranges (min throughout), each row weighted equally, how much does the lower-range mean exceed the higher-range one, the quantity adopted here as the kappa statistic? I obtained 0.11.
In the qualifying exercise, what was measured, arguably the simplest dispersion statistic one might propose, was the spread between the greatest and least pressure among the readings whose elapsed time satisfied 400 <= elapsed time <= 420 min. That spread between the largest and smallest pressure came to 0.21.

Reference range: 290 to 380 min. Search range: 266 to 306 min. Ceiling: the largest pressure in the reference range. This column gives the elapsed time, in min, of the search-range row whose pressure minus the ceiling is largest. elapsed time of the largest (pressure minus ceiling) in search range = 278 min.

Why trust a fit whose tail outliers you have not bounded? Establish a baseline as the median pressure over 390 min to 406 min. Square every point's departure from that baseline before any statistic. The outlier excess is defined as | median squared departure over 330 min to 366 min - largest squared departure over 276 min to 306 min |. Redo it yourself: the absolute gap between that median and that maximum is 0.13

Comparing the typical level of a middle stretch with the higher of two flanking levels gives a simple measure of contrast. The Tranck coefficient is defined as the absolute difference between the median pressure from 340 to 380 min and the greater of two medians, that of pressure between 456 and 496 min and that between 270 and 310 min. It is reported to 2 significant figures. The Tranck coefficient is 0.26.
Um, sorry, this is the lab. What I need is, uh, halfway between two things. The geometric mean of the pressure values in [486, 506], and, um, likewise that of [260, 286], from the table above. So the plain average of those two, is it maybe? 1.15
